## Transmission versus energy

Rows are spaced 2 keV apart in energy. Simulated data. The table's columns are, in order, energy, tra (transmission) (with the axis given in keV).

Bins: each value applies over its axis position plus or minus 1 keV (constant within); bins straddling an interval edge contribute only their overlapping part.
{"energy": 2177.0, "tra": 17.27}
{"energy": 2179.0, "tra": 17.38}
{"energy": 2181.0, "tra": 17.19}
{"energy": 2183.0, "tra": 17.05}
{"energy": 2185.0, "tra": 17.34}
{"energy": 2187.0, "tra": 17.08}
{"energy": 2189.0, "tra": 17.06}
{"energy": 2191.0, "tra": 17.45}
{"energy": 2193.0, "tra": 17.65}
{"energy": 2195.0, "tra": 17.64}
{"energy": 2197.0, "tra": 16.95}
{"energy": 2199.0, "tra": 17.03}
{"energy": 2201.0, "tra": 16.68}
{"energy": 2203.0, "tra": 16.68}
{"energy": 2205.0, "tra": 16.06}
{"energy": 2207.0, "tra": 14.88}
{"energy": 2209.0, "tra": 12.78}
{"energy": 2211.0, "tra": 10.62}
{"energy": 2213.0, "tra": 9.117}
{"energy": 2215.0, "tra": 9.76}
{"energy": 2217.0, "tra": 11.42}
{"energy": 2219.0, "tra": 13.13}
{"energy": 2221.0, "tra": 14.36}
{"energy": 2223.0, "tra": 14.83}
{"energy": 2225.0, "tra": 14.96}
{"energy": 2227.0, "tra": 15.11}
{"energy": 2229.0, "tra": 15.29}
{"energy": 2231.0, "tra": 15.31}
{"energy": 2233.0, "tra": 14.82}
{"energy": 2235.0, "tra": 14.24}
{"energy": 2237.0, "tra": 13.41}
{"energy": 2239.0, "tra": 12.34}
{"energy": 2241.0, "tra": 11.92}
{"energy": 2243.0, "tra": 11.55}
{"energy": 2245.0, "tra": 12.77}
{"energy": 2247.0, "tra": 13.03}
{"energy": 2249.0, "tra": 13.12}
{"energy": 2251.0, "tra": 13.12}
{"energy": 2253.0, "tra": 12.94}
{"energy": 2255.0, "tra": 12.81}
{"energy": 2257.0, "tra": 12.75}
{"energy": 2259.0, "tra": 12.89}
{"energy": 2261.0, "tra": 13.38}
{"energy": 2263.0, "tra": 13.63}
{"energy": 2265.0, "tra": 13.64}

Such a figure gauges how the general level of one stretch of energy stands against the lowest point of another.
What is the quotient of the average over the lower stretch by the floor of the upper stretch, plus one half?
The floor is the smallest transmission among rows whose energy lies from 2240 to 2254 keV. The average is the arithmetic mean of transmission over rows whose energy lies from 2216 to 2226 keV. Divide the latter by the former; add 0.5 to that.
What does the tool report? 1.69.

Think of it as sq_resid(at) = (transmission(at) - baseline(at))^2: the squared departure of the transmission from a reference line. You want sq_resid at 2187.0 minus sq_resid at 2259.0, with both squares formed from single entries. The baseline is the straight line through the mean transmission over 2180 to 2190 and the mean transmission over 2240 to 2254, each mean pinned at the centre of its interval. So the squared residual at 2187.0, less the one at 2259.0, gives -1.3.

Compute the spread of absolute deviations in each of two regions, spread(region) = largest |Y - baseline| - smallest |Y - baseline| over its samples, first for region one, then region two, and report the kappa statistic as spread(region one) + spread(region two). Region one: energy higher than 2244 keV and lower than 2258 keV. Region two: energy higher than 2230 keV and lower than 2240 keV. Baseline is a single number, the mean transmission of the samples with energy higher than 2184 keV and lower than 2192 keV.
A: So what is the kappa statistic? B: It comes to 3.3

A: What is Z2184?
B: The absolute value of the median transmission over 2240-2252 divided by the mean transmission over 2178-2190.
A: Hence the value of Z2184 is 0.75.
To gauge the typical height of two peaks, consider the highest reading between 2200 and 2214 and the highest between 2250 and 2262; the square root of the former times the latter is 14.9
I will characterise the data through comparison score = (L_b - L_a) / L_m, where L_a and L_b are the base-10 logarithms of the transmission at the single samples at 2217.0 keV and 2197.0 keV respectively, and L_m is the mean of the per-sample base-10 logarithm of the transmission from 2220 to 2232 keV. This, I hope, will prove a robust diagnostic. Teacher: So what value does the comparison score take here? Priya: 0.15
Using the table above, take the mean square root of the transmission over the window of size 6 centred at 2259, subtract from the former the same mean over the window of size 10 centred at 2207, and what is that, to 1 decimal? -0.2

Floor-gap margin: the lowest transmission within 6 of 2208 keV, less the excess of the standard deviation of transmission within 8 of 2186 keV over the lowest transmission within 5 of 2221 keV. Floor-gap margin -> 20.3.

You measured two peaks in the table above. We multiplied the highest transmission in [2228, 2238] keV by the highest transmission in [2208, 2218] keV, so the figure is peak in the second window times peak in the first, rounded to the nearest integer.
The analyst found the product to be 196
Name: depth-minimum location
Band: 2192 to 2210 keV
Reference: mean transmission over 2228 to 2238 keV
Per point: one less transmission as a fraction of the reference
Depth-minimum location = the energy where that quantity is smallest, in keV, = 2193.0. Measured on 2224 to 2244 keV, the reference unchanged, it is 2231.0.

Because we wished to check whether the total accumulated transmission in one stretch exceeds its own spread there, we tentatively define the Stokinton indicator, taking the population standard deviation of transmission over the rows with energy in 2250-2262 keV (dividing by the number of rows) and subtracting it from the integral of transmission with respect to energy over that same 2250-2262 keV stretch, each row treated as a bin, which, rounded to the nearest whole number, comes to 156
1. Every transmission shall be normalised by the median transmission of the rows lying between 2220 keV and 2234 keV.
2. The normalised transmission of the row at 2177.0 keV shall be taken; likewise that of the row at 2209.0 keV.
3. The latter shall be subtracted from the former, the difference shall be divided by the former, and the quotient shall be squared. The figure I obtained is 0.068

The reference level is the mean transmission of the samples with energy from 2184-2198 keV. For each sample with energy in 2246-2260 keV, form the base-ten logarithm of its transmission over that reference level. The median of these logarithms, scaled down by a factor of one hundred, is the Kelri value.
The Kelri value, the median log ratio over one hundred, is -0.0013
